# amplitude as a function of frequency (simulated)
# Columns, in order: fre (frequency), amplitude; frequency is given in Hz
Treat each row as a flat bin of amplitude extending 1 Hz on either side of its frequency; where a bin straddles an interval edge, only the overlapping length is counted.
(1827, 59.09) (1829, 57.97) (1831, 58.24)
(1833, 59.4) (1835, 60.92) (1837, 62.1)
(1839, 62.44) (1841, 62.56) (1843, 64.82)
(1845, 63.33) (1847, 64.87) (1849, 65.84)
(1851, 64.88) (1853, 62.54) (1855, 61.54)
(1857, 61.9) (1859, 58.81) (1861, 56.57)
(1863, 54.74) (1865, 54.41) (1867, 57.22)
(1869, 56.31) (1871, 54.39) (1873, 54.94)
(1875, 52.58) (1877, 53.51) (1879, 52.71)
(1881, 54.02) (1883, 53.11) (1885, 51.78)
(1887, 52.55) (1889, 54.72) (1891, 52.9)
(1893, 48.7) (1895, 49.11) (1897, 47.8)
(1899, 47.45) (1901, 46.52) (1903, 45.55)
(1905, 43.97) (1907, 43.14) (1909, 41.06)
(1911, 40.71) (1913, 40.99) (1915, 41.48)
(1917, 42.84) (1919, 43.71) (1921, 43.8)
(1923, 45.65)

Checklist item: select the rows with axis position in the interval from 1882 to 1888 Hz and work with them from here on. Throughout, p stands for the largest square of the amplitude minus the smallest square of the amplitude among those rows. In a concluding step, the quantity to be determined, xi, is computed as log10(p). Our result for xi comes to 2.14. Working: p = 140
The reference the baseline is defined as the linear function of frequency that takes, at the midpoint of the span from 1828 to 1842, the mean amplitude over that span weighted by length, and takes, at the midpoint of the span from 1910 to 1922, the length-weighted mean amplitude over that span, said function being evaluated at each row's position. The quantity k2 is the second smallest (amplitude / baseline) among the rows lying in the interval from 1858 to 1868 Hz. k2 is 1.01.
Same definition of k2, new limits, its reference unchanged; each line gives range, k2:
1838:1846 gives 1.06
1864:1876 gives 1.02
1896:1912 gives 0.94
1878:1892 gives 1.05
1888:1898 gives 1.03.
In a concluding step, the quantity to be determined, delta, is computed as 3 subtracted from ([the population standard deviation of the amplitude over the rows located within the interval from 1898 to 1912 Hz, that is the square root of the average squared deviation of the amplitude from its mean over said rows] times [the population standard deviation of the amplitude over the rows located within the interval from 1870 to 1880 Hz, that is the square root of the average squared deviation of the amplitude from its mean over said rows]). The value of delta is -0.8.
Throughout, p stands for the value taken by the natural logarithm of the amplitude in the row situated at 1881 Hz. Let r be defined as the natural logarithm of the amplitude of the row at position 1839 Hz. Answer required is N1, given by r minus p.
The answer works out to 0.14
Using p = 4.0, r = 4.13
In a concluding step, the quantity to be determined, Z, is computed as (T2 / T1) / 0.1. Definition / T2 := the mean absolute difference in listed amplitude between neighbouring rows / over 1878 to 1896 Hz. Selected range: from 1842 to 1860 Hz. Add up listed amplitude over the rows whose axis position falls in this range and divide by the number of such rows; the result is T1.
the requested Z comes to 0.256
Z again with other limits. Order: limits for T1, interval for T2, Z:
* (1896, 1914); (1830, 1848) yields 0.272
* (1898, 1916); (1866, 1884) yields 0.279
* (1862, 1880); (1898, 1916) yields 0.172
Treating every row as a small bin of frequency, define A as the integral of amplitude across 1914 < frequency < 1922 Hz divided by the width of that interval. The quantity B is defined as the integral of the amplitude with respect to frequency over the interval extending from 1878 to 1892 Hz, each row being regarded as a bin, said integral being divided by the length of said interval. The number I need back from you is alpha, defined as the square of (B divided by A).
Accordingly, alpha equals 1.5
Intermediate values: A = 43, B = 53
